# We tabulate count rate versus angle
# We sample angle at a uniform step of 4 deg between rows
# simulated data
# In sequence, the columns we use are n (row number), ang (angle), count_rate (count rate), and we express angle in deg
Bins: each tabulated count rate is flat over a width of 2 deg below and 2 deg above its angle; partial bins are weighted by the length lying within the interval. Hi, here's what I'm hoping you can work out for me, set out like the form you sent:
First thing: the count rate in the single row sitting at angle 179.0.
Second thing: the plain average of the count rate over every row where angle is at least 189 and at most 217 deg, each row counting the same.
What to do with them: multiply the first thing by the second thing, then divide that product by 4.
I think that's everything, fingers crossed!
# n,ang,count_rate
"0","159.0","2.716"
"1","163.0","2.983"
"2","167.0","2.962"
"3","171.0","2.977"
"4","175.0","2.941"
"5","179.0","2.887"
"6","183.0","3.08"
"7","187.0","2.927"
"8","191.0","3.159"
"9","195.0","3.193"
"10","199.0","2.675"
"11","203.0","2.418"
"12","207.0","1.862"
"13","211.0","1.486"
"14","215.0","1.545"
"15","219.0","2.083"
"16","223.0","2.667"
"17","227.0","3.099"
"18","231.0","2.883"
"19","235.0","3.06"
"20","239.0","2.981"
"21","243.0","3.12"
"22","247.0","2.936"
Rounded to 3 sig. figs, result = 1.68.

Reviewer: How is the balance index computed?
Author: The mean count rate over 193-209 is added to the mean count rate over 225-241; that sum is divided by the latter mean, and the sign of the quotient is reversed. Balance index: -1.84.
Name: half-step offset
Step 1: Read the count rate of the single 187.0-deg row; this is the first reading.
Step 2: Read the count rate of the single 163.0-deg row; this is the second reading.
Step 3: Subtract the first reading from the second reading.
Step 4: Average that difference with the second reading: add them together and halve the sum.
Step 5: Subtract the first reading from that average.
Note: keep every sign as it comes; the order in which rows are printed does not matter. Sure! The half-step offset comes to -1.4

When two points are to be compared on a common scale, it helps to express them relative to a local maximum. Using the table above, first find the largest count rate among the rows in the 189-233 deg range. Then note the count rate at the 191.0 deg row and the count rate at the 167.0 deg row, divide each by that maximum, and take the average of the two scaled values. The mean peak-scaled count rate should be 0.96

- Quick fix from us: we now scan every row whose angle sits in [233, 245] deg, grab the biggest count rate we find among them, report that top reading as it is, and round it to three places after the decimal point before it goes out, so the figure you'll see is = 3.120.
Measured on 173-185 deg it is 3.080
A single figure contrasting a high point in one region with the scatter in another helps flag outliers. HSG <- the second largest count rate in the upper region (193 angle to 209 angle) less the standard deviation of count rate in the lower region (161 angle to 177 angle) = 2.66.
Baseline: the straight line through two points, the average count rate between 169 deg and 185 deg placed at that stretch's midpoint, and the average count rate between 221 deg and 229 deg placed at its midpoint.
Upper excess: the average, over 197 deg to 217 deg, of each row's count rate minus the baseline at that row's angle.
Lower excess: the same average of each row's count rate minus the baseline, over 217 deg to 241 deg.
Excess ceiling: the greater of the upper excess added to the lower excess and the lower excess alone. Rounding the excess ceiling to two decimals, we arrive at -0.08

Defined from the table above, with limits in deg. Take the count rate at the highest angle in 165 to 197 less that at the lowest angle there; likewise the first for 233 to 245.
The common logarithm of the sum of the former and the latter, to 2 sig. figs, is -0.54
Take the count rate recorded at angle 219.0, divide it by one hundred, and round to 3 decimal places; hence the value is 0.021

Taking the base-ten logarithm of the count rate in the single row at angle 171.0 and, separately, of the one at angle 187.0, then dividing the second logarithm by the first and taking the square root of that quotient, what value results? 0.992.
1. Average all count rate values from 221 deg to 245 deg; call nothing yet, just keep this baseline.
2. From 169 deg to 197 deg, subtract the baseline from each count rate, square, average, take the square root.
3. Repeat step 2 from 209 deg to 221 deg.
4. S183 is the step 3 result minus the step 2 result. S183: 1.2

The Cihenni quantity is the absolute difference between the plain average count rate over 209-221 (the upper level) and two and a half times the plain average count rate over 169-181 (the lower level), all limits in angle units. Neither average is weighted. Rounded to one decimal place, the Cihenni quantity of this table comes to 5.6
